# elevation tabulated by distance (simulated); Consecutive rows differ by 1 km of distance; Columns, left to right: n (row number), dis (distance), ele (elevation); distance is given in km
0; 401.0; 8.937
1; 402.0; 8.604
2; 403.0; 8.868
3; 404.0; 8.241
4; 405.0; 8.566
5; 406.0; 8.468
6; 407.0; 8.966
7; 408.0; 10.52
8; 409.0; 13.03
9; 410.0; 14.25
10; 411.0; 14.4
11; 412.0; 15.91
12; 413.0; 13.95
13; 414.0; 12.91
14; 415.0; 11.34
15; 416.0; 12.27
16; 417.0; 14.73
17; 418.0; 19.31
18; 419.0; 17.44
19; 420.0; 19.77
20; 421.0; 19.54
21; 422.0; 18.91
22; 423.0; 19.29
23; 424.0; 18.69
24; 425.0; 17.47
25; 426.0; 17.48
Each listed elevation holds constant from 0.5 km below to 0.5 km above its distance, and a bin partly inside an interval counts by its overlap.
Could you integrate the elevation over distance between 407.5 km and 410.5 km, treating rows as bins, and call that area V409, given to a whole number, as 38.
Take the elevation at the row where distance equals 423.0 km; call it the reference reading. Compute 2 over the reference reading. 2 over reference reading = 0.10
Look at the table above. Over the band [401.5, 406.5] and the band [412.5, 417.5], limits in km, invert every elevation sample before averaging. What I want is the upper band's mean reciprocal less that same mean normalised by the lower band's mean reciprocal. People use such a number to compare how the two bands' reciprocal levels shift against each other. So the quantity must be -0.58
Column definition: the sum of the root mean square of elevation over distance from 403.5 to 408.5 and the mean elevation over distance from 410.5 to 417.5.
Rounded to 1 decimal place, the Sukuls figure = 22.6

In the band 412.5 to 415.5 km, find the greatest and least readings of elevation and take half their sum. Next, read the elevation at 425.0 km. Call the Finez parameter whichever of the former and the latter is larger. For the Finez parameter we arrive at 17.5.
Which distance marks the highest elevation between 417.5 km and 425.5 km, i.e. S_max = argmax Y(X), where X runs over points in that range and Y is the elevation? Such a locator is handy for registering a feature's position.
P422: 420.0 km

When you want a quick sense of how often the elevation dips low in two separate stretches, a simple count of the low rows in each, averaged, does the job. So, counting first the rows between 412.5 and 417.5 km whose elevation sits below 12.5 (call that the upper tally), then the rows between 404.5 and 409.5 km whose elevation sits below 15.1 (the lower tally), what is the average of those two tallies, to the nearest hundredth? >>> 3.50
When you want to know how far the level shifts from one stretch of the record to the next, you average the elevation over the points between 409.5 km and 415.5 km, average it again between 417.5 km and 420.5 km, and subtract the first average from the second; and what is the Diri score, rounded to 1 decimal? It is 5.0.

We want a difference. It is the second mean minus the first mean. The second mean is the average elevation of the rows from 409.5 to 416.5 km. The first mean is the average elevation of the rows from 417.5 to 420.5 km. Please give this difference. -5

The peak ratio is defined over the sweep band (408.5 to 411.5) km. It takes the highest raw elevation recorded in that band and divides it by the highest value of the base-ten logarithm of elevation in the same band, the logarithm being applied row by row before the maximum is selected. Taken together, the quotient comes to 12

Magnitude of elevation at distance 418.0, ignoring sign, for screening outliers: 19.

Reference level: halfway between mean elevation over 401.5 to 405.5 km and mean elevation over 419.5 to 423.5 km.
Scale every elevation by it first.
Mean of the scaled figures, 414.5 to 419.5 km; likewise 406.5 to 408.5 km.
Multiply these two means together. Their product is 0.75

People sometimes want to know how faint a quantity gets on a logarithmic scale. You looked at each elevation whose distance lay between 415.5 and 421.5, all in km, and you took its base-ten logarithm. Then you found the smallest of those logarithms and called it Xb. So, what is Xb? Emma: 1.09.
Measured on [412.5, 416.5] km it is 1.05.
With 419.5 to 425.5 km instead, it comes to 1.24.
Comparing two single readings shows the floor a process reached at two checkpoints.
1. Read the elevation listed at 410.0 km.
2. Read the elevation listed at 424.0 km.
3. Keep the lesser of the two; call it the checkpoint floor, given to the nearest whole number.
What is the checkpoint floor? 14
